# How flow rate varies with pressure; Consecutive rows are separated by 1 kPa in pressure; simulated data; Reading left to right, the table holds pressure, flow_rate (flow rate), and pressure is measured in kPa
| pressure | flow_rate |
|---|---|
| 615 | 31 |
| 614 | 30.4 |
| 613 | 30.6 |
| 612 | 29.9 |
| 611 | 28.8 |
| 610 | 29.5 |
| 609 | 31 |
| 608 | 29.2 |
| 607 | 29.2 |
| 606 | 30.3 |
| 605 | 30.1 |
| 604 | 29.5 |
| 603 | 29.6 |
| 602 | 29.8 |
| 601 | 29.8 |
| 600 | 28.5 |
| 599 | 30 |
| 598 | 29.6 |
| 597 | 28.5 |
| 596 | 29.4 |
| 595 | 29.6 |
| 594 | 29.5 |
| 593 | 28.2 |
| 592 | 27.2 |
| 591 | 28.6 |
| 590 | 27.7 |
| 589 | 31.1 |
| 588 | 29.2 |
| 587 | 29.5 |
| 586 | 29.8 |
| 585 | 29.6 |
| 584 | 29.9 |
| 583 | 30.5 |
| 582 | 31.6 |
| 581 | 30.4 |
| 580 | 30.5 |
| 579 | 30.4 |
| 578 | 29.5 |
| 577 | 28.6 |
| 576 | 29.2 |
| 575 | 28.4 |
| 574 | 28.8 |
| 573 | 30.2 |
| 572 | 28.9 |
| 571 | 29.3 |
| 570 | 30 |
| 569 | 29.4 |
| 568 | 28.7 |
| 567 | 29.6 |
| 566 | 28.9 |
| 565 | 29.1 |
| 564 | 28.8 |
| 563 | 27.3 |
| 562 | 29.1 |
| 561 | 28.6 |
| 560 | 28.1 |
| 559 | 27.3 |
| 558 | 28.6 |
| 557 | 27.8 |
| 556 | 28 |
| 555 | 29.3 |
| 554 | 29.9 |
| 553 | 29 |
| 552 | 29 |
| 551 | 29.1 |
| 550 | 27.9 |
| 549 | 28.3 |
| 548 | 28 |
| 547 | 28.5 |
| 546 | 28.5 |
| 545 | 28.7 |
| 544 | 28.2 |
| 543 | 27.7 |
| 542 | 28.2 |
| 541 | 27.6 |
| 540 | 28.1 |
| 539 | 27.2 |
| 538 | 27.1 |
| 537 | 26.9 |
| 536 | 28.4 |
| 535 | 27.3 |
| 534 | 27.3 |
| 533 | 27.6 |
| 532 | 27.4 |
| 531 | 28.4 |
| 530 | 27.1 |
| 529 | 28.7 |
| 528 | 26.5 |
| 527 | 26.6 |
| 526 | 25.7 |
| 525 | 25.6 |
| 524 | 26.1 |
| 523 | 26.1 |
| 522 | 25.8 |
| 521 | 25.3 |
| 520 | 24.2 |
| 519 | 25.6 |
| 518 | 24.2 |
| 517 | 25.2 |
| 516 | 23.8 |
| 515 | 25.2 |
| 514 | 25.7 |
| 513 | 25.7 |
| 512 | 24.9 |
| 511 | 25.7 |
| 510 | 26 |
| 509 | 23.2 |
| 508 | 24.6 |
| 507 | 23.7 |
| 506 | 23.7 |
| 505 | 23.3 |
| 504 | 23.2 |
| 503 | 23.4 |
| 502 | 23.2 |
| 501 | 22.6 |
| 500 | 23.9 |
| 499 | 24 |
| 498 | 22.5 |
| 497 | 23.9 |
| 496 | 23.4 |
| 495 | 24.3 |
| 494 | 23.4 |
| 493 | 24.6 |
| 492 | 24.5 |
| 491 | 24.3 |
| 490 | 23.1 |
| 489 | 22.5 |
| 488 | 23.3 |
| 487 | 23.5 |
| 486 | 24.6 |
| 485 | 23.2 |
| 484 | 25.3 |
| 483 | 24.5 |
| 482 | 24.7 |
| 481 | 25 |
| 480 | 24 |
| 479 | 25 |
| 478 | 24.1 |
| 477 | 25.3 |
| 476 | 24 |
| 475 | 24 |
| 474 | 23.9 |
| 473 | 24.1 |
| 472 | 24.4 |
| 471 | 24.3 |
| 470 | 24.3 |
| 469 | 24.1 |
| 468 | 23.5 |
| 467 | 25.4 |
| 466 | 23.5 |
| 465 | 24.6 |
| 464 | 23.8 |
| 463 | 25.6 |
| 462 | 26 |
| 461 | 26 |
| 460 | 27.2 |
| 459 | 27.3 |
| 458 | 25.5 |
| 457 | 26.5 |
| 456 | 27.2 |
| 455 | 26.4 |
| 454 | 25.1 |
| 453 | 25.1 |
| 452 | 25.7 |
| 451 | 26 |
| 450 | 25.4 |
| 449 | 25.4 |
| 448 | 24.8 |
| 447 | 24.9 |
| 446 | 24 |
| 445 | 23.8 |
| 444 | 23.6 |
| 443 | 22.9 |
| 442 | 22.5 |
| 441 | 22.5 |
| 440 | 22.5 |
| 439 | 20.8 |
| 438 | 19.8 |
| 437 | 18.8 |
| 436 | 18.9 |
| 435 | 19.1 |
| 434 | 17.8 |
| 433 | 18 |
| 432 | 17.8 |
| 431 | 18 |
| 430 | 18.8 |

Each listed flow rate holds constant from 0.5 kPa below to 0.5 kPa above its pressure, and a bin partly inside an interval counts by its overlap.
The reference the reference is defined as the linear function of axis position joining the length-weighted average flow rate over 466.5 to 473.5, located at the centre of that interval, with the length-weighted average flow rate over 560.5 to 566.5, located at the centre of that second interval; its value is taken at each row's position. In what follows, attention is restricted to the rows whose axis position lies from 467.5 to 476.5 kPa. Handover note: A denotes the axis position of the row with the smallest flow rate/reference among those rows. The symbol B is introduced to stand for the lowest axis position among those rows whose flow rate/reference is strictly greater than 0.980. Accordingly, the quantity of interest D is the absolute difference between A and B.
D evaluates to 1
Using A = 468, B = 469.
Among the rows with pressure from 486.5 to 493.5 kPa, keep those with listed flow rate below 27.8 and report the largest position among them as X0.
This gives 493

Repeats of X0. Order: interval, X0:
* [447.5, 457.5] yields 457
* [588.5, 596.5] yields 592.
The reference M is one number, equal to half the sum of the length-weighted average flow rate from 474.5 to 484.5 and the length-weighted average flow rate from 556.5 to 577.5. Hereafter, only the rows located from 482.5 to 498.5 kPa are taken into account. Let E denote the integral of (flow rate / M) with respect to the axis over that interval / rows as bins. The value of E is 14.3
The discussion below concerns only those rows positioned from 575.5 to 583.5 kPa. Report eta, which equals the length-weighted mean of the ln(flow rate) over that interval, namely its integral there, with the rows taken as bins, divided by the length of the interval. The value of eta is 3.40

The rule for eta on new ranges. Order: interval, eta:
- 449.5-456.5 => 3.25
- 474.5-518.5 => 3.18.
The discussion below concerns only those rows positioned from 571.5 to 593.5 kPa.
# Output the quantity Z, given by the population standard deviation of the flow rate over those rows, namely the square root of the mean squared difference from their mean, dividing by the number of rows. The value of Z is 1.07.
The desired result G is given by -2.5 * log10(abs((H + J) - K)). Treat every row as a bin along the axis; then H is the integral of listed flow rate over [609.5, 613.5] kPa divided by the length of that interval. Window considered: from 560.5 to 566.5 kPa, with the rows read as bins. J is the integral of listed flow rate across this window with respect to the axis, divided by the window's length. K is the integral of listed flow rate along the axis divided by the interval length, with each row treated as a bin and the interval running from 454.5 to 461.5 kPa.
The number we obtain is -3.75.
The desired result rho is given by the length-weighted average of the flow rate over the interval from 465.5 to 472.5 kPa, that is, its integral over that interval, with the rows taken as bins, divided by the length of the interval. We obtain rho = 24.2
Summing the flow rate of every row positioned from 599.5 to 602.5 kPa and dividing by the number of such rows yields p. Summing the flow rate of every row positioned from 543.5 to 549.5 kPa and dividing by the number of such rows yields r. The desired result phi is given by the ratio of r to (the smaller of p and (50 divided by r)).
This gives 16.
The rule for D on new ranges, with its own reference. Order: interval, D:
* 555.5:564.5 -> 7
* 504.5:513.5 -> 1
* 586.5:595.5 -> 5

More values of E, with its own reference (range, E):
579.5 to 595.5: 17.7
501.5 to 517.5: 14.6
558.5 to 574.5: 17.3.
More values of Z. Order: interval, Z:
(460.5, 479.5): 0.77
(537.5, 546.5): 0.52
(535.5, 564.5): 0.71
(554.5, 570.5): 0.76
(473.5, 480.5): 0.53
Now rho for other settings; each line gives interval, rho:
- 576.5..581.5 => 29.9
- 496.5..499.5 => 23.5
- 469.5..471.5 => 24.3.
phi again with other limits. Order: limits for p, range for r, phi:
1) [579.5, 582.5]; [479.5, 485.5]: 12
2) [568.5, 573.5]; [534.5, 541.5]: 15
